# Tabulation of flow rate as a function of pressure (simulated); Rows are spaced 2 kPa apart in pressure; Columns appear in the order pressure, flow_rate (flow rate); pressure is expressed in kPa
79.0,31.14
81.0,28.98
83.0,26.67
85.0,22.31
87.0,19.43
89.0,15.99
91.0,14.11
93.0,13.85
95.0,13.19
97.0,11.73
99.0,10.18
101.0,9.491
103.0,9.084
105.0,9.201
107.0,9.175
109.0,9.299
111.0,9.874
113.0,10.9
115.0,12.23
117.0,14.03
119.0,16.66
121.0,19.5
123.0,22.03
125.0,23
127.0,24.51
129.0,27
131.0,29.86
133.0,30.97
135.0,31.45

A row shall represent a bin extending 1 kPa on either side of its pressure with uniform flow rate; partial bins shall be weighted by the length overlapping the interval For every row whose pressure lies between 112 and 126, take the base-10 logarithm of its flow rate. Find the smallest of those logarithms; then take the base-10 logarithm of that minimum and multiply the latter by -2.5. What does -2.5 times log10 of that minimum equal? -0.04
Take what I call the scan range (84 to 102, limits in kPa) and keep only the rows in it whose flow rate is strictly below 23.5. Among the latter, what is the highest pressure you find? 101.0 kPa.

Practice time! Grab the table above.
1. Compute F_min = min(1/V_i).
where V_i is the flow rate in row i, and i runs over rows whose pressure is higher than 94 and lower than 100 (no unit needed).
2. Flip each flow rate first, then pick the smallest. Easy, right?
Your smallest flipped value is 0.08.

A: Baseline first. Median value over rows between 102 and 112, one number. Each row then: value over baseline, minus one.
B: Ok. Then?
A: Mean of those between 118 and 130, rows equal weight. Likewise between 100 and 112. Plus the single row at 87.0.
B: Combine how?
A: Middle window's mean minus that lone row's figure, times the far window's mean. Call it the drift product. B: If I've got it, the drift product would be -1.5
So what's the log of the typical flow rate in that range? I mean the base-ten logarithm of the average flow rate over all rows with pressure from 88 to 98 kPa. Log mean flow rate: 1.14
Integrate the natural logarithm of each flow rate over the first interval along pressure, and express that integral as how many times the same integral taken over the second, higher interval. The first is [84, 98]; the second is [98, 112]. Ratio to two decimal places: 1.22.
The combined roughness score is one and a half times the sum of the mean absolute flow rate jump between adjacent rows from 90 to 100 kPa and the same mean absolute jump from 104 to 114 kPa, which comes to 2.1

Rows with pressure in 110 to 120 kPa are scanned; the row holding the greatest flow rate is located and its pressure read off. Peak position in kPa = 119.0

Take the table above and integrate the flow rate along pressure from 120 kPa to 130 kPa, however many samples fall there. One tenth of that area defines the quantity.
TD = 23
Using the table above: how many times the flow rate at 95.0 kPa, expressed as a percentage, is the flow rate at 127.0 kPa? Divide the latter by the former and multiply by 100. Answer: 186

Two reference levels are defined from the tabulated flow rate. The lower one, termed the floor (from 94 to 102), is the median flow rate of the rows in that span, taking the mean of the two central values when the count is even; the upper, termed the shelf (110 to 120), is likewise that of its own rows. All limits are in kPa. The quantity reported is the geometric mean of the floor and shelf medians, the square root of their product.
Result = 12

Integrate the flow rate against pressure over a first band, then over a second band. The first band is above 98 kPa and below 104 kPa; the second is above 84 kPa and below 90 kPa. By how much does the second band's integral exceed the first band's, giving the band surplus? 58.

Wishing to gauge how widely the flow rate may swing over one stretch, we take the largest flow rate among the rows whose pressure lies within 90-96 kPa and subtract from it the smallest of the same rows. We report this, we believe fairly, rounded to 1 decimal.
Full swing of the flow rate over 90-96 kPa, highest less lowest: 0.9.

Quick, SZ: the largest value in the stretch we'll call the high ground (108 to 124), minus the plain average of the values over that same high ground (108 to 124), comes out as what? 7.7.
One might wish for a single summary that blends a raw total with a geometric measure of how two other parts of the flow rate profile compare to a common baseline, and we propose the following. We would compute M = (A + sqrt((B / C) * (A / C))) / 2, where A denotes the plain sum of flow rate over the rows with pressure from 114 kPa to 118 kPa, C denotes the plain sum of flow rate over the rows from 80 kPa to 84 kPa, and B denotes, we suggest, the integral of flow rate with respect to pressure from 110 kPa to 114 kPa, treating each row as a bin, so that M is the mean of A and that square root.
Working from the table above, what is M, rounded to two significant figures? 13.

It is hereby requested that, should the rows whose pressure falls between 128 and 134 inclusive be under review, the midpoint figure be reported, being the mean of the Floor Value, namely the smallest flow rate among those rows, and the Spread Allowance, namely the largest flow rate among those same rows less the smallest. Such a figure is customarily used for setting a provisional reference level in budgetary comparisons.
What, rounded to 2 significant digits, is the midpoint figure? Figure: 15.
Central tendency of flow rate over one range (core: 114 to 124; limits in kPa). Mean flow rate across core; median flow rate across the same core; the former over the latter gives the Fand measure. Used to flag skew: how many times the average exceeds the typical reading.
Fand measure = 1.01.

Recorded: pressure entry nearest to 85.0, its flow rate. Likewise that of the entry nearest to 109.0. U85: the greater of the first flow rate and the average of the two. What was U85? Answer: 22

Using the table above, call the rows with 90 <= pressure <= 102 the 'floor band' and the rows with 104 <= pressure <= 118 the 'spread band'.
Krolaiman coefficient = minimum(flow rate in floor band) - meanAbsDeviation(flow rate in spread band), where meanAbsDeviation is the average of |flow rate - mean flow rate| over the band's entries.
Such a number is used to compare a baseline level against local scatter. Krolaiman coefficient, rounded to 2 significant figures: 8.0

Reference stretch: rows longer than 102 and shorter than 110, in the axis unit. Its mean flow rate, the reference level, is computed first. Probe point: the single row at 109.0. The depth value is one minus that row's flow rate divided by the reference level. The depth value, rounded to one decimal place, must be 0.0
